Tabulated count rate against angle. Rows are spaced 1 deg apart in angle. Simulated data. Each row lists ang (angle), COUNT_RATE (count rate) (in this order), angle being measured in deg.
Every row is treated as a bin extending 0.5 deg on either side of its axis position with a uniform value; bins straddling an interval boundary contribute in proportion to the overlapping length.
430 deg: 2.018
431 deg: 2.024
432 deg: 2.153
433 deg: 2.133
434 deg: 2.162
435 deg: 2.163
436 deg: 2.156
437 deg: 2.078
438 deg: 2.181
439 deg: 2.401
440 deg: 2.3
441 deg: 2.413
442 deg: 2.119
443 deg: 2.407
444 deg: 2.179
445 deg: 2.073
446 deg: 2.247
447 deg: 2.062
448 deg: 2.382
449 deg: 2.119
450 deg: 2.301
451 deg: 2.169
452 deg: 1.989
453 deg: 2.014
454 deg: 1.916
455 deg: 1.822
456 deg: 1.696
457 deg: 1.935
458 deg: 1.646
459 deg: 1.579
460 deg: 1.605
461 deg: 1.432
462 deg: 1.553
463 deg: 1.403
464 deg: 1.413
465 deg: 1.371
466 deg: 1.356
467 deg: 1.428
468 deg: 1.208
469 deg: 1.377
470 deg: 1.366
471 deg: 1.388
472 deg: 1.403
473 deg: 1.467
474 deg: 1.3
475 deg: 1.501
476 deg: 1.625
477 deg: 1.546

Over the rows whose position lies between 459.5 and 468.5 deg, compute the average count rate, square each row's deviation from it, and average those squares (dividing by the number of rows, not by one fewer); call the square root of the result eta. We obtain 0.107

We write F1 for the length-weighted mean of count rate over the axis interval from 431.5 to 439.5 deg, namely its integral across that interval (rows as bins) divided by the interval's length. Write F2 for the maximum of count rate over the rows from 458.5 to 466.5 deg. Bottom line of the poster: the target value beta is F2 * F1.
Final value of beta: 3.5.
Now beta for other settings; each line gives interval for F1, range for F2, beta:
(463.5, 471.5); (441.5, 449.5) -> 3.3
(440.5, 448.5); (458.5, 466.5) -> 3.6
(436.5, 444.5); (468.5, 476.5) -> 3.7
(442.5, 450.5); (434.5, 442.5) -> 5.4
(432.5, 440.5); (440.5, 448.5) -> 5.3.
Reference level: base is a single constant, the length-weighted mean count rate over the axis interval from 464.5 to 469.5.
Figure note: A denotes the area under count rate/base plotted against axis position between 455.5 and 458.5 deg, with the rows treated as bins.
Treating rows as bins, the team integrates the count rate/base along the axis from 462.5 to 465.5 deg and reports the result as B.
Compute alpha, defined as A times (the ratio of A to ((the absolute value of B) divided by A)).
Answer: 19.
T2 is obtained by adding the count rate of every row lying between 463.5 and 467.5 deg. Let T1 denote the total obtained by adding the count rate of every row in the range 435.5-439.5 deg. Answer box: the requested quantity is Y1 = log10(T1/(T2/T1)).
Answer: 1.14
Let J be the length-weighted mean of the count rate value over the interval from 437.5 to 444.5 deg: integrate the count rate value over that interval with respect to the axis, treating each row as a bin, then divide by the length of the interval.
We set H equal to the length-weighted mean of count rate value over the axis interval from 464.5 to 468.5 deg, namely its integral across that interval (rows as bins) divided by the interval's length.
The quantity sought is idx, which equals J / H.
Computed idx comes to 1.7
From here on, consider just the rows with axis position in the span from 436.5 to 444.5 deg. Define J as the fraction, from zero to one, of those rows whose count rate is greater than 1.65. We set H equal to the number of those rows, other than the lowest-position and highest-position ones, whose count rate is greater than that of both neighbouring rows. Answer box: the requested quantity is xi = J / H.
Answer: 0.3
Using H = 3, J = 1.0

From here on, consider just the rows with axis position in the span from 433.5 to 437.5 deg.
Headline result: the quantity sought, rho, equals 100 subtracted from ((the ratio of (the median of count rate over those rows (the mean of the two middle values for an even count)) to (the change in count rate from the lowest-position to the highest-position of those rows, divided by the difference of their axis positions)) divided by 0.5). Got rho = -254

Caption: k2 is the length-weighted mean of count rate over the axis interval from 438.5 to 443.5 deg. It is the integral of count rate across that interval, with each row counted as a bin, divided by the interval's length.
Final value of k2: 2.3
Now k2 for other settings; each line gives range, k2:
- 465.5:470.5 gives 1.3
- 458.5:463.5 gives 1.5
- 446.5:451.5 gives 2.2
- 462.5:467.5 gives 1.4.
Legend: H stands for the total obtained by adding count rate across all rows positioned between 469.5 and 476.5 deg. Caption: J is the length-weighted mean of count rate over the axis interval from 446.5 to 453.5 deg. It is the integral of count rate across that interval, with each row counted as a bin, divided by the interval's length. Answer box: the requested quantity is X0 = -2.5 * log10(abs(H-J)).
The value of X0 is -2.24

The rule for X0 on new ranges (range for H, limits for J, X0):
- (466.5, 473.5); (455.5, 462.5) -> -2.26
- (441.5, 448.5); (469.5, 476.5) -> -2.87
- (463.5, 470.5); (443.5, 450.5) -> -2.16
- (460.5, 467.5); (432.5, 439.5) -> -2.23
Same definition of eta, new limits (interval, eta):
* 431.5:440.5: 0.092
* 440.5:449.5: 0.137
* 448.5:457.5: 0.173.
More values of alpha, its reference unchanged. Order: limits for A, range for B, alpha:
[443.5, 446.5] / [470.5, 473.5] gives 35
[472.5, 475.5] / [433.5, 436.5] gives 7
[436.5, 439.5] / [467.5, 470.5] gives 41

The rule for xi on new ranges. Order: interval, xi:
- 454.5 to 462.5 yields 0.2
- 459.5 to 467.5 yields 0.0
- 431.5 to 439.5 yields 1.0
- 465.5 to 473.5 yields 0.0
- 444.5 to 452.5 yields 0.3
